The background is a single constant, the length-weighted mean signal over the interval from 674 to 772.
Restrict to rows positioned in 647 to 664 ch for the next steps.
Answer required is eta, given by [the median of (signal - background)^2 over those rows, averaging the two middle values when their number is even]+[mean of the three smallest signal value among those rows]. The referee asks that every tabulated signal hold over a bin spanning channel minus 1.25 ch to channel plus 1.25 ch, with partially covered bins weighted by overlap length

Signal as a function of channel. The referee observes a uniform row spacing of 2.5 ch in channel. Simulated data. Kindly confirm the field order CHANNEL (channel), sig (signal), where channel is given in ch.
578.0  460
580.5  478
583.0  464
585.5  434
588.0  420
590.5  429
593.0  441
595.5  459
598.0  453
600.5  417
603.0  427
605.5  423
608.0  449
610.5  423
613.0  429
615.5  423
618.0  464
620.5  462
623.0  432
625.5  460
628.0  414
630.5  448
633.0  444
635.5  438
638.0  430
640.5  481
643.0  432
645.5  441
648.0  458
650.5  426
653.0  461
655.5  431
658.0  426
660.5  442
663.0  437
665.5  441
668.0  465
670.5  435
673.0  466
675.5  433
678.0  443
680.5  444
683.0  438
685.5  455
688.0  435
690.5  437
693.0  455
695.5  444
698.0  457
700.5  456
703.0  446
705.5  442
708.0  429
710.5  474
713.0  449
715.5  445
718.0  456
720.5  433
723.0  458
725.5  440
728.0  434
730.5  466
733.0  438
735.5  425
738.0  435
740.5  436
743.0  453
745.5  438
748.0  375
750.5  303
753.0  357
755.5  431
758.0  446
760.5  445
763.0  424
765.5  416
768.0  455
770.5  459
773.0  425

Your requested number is 529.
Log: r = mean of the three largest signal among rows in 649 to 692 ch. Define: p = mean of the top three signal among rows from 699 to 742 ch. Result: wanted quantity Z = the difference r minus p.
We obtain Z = -2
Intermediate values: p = 466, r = 464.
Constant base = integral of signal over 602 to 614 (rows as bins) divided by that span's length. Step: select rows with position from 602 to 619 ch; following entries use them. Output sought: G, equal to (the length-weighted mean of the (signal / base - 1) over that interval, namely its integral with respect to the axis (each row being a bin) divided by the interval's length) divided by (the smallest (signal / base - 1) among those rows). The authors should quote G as -0.5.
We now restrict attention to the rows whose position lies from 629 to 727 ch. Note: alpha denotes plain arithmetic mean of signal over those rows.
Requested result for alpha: 445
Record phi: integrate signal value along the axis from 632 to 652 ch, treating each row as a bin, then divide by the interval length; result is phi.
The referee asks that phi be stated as 444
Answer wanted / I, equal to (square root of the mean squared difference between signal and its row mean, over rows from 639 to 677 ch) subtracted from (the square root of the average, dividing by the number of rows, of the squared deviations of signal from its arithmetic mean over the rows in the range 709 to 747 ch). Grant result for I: -3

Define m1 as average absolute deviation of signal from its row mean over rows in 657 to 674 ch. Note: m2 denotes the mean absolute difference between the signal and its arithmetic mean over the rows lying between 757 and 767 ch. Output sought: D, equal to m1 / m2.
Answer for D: 0.9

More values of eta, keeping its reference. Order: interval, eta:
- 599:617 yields 592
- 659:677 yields 459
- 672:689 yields 483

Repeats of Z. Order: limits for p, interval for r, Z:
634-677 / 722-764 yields -12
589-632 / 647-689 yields 2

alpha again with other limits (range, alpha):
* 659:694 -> 445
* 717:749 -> 437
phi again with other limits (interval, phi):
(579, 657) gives 442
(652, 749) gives 443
